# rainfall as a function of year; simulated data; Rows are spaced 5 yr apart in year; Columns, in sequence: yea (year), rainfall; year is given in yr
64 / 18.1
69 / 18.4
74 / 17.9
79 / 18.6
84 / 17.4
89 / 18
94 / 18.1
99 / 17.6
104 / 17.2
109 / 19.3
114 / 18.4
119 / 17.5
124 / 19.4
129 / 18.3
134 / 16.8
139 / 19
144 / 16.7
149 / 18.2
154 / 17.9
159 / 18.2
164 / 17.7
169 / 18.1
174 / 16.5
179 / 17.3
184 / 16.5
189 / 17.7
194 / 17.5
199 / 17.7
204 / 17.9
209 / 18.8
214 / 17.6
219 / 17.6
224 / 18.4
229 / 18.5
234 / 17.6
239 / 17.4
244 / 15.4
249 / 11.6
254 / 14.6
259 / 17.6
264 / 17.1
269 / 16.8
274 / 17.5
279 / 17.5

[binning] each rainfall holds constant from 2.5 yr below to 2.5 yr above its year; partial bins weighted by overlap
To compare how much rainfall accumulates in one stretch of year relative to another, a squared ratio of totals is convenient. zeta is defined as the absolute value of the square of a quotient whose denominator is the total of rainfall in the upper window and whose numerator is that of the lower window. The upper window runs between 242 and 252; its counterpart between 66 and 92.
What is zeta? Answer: 11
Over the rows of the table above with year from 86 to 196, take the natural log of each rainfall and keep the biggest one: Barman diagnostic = 2.97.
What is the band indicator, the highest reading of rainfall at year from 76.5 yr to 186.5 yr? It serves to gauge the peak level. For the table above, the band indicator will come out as 19.4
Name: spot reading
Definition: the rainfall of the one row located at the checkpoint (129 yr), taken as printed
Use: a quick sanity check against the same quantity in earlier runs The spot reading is 18.3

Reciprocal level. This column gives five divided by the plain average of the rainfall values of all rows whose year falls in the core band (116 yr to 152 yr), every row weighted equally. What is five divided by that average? 0.278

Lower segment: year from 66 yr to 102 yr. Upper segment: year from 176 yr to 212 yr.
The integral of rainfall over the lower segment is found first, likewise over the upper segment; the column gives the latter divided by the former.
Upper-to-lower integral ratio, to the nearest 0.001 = 0.979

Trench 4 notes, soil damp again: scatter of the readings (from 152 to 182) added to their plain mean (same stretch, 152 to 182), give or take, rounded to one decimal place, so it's 18.2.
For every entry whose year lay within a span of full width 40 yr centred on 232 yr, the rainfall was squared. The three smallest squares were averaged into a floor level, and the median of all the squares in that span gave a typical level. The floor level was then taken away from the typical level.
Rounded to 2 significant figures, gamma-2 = 85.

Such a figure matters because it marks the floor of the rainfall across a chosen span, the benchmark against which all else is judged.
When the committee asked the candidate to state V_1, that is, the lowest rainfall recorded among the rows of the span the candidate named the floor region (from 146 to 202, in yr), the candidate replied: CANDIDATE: 16.5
